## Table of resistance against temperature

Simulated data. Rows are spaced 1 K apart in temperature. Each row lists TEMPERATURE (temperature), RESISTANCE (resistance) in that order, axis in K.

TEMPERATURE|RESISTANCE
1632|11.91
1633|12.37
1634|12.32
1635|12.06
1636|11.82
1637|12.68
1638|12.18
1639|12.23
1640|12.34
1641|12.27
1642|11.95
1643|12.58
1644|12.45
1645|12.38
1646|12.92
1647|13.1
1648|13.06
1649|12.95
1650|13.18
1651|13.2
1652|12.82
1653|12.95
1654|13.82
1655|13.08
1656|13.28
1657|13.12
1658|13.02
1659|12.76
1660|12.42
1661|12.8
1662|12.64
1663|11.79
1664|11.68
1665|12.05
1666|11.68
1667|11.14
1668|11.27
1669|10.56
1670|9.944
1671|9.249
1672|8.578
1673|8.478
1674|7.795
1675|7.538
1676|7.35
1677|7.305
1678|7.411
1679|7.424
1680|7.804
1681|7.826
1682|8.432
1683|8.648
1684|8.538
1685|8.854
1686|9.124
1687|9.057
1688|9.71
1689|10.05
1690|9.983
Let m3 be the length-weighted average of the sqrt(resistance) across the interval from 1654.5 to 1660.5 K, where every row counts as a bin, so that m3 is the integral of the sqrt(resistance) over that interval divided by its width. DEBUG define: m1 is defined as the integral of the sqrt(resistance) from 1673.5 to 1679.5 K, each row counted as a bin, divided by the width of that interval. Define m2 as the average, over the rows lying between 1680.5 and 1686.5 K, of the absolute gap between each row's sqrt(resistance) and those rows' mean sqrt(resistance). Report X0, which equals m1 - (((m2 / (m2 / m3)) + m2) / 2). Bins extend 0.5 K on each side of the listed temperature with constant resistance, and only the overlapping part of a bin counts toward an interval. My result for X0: 0.91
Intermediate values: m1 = 2.73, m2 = 0.052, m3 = 3.60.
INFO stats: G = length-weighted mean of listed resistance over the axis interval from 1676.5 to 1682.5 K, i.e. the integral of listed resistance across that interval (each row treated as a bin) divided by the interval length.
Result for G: 7.7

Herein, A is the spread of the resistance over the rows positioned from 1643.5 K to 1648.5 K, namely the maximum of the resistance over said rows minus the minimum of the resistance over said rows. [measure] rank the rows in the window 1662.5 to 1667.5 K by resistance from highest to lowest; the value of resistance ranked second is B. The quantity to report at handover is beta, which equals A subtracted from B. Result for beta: 11.1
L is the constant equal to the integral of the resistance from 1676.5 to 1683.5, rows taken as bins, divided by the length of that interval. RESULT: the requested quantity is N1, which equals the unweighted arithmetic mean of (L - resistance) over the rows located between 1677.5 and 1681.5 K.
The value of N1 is 0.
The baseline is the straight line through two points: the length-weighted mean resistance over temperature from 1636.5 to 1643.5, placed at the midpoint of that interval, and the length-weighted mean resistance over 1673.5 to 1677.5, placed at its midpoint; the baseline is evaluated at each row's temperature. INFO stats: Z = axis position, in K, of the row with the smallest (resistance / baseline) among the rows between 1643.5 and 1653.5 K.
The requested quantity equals 1644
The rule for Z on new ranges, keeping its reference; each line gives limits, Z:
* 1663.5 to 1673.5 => 1672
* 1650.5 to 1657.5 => 1652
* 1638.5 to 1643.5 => 1639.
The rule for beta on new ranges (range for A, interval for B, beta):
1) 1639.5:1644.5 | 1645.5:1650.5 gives 12.5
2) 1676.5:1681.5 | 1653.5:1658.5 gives 12.8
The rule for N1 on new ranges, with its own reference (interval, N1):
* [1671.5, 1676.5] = 0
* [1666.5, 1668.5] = -3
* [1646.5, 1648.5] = -5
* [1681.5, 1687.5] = -1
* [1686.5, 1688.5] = -2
